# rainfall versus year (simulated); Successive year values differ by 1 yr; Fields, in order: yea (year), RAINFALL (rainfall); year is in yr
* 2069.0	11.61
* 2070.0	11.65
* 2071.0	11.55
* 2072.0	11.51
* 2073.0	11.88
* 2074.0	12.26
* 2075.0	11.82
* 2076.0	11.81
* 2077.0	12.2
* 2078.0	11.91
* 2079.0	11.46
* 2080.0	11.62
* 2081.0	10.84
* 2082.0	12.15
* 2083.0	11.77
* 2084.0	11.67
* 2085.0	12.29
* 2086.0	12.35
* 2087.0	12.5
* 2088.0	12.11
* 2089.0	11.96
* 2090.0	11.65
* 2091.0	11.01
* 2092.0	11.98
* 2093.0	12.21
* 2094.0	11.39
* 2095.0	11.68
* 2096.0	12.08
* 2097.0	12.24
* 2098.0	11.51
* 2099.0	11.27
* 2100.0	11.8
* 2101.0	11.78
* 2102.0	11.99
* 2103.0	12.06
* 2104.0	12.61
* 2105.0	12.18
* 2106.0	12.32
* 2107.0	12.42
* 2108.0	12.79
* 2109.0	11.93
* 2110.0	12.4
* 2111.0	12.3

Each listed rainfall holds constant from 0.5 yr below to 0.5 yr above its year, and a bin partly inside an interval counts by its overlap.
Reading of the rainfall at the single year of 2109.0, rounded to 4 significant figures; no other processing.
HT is 11.93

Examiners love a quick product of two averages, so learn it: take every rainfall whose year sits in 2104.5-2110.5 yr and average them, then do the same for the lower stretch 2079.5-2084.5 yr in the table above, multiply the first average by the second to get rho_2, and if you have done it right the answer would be 143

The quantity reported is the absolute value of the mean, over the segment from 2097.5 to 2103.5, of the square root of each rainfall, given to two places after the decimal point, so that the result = 3.43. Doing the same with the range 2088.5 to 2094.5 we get 3.42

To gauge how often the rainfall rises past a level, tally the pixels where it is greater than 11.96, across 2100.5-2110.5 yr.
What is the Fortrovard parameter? 8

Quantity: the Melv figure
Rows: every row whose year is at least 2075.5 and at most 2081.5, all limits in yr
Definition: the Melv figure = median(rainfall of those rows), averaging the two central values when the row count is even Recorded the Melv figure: 11.7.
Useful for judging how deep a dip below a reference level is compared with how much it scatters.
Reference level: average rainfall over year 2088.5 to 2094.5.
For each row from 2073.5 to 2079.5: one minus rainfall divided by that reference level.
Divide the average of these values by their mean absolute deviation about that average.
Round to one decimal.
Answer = -1.0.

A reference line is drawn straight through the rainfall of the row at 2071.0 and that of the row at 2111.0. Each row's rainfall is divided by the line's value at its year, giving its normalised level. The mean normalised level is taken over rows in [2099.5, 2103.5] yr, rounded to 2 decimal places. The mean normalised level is 0.98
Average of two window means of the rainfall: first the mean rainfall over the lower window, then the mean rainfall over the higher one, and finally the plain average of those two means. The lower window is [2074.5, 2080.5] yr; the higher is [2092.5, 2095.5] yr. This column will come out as 11.8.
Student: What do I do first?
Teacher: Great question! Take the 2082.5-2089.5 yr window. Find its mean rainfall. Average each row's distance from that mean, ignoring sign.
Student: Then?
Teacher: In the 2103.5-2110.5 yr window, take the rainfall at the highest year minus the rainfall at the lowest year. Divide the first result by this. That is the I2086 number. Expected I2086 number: -1.2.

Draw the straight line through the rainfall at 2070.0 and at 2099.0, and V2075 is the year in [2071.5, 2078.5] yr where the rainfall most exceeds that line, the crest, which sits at 2074.0 yr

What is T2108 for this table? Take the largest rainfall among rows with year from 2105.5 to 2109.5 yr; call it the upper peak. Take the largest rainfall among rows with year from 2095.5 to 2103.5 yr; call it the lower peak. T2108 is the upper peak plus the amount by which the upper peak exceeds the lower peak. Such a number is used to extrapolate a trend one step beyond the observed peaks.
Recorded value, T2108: 13.34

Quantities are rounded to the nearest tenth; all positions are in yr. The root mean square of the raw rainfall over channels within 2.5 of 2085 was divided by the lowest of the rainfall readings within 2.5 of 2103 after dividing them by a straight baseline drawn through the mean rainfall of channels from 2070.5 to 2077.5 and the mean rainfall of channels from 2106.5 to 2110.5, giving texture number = 12.6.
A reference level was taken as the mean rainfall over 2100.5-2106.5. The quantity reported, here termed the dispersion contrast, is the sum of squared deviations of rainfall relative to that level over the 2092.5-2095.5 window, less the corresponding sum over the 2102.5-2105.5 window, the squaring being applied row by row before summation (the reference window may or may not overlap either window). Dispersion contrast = 0.6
